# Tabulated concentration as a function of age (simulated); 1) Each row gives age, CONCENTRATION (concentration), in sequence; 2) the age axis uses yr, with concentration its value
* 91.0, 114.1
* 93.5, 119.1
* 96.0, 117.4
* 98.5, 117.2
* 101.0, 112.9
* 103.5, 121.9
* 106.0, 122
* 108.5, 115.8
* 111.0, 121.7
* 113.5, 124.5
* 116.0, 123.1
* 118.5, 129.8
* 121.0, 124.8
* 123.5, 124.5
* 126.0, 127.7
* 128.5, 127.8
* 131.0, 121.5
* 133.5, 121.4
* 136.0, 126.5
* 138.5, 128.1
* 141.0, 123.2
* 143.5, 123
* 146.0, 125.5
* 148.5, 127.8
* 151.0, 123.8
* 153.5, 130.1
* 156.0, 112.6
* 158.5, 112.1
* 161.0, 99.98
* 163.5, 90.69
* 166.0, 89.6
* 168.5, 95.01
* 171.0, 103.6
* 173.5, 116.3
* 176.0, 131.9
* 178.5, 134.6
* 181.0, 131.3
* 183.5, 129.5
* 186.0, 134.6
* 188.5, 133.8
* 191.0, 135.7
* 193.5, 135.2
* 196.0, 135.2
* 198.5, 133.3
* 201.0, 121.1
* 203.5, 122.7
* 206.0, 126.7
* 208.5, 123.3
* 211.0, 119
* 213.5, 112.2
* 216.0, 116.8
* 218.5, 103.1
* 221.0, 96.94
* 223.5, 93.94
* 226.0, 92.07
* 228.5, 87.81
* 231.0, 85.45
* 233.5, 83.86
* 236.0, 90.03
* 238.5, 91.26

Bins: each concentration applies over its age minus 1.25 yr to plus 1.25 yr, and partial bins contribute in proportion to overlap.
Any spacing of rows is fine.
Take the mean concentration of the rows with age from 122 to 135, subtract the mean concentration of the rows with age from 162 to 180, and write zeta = 16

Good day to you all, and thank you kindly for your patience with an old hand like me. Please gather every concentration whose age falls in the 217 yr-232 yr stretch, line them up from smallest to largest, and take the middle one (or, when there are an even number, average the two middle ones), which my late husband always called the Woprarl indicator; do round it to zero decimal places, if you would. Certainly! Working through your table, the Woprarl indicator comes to 93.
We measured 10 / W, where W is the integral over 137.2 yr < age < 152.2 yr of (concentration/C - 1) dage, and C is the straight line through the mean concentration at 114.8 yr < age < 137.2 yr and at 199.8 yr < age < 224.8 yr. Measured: 32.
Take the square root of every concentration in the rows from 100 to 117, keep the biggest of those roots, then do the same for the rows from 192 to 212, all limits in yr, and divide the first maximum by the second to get 0.96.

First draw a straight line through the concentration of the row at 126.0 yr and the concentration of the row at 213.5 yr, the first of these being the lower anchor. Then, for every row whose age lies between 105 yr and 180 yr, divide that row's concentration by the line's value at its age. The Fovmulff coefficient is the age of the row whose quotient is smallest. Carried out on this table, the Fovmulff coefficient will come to 166.0 yr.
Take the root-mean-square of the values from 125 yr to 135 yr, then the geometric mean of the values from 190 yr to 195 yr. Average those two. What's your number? 130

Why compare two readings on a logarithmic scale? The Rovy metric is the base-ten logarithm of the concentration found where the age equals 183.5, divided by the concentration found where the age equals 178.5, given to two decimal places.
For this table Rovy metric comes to -0.02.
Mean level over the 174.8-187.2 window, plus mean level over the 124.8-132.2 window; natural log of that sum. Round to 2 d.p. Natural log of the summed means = 5.55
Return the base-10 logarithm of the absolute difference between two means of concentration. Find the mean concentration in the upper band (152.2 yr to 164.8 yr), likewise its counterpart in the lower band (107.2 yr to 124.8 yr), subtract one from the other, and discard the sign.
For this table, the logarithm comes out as 1.2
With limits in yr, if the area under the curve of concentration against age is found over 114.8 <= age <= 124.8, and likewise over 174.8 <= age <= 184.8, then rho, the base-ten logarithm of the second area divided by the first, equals 0.02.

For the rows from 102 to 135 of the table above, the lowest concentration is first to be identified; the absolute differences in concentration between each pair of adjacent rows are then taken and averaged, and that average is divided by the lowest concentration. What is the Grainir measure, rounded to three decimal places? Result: 0.027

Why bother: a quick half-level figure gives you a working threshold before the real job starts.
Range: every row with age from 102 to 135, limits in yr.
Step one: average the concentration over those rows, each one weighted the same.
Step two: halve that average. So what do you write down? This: 61.8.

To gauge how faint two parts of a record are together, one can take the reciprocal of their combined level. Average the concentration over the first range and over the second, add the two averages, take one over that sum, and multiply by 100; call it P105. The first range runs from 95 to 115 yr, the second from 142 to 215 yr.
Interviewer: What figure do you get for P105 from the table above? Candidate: 0.416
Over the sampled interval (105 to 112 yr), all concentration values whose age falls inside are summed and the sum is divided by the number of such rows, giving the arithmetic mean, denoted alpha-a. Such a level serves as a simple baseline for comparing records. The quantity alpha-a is 120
